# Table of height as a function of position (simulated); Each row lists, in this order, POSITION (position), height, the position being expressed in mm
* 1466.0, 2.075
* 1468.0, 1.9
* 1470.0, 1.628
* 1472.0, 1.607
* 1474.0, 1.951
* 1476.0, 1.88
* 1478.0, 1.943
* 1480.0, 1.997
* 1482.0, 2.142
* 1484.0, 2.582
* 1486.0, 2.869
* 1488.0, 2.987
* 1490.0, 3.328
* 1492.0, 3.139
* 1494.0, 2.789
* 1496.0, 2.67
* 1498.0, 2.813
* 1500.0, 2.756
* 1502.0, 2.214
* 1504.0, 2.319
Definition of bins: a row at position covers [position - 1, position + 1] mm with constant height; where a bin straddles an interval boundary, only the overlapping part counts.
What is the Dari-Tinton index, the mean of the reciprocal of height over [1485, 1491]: 0.33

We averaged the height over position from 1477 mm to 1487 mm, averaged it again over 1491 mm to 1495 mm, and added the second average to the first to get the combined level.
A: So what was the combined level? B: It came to 5.3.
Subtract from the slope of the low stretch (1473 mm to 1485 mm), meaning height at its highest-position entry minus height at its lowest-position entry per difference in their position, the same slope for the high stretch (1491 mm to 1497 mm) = 0.18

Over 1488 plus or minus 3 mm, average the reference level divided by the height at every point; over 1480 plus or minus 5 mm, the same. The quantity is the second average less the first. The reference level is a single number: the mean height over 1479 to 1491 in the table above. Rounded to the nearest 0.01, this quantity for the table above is 0.40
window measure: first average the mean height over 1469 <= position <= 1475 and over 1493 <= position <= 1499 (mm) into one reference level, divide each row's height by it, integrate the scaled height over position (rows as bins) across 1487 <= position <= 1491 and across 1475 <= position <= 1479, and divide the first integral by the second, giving 1.65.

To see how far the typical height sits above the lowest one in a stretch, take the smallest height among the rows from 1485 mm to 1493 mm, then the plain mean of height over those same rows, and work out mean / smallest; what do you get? 1.07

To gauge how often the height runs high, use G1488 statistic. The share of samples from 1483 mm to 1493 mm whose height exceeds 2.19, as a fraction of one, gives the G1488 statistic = 1.0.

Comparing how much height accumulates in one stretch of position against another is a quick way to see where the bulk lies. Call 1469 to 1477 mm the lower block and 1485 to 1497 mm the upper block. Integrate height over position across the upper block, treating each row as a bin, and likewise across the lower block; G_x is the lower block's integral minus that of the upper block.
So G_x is -21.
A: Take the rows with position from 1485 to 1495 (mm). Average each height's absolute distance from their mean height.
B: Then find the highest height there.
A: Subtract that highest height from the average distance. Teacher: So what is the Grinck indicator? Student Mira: -3.2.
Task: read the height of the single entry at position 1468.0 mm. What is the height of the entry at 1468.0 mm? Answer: 1.9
